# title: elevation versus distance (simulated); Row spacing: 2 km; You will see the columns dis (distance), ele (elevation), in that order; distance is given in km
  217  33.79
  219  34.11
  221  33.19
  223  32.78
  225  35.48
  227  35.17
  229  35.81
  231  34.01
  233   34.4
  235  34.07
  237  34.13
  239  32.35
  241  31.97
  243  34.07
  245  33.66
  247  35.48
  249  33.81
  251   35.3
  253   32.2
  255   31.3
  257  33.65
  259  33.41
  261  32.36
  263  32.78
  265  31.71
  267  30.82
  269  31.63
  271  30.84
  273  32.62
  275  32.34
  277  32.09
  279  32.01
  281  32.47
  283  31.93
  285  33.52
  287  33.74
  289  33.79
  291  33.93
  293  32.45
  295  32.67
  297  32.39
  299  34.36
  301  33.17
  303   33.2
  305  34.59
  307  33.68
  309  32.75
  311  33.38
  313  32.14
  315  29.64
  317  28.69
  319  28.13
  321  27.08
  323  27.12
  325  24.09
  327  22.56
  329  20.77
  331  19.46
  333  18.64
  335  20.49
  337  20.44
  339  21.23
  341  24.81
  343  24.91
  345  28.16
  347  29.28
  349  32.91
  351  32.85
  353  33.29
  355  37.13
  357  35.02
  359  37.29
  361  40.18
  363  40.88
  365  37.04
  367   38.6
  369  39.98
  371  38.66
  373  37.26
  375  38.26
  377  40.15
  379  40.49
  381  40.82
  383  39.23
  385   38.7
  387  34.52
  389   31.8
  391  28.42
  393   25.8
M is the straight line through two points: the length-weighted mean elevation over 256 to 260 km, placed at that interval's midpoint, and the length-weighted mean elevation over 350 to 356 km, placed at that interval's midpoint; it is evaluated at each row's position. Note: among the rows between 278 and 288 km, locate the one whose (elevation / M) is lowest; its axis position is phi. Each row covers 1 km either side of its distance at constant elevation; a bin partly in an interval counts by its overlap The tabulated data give 283 km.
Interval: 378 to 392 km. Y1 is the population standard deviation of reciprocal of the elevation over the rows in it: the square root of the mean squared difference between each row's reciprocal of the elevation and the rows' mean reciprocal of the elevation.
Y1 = 0.0038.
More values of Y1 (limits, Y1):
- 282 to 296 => 0.0007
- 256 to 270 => 0.0009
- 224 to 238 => 0.0006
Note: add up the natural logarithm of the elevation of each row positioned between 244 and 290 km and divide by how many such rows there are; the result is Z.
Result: 3.49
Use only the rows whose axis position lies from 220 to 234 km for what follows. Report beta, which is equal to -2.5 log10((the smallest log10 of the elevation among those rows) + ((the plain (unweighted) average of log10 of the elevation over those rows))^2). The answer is -1.47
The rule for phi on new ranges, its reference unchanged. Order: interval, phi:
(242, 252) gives 245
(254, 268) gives 267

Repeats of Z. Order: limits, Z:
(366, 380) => 3.66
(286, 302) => 3.51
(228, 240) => 3.53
